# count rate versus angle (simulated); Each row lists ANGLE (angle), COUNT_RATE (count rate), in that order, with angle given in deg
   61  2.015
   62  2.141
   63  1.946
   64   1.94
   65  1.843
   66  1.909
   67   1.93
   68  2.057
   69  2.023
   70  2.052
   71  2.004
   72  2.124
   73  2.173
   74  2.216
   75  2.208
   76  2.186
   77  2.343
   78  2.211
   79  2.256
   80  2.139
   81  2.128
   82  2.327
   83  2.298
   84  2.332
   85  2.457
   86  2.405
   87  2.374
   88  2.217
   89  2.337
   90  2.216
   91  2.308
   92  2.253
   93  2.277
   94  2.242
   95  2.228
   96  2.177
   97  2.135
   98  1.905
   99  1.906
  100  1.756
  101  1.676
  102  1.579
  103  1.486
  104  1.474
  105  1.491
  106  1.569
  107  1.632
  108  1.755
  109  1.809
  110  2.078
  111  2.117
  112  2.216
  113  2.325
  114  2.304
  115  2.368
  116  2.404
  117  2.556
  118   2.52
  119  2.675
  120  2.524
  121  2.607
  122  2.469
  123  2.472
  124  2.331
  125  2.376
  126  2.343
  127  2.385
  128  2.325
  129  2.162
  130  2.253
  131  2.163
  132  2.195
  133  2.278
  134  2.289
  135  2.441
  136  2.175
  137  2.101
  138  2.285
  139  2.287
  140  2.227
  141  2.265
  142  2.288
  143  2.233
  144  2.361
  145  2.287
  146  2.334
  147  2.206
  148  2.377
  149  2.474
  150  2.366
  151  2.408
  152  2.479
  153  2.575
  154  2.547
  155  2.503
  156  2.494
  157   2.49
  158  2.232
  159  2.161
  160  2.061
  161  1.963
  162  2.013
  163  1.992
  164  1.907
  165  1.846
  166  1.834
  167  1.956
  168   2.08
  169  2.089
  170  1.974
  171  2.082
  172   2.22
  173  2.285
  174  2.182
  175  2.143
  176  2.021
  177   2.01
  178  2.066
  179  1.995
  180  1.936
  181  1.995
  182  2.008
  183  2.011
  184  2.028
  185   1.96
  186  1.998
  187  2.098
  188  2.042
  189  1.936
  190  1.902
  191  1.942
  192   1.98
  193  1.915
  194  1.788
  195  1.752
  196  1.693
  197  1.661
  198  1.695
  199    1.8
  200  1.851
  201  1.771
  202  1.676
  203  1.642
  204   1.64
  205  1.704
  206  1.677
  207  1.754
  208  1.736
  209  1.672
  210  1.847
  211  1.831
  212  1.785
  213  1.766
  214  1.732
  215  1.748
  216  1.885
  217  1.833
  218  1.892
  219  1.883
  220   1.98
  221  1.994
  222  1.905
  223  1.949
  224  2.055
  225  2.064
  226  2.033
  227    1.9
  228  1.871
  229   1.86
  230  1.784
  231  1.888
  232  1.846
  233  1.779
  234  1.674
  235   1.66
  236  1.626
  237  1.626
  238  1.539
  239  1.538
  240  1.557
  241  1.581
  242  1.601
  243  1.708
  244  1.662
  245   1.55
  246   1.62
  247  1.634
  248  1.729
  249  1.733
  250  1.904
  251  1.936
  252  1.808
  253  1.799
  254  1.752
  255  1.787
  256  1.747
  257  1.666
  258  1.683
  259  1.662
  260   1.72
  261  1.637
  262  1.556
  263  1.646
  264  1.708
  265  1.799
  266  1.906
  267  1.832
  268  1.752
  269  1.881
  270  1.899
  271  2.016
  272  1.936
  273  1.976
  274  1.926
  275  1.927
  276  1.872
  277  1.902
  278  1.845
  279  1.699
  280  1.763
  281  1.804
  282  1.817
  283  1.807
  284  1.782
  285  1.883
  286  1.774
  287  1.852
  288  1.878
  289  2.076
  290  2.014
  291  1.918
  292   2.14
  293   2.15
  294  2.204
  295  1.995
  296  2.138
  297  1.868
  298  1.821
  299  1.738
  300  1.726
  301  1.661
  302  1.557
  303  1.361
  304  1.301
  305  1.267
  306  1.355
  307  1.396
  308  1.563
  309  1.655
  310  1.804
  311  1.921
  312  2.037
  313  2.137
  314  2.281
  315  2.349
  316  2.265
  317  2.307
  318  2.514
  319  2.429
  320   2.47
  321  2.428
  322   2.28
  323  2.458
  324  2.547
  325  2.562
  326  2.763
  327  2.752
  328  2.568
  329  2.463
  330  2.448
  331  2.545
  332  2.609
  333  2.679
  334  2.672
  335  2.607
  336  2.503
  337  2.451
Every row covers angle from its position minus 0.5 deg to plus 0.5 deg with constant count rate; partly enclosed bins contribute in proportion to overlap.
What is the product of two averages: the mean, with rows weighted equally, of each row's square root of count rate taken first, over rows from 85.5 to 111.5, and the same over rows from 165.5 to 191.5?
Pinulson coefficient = 2.00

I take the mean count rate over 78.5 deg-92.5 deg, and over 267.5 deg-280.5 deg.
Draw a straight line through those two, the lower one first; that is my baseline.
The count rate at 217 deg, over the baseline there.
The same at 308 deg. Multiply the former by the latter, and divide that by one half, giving 1.59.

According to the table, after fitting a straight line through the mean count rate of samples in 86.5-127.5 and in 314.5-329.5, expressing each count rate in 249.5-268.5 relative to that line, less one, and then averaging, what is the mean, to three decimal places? -0.263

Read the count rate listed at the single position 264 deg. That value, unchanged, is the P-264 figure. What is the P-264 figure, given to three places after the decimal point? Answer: 1.708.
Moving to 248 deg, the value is 1.729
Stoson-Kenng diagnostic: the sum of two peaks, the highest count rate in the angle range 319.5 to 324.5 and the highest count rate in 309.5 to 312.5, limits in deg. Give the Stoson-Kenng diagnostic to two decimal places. 4.58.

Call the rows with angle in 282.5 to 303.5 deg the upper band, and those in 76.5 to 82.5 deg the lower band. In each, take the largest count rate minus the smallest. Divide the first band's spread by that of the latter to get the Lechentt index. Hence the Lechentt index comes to 3.9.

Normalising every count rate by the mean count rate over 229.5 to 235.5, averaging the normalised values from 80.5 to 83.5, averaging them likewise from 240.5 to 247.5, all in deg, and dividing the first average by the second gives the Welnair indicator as 1.39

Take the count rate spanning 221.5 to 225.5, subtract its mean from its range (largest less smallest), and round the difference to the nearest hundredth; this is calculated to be -1.83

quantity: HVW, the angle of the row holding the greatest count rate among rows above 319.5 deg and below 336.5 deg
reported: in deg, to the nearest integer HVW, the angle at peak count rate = 326 deg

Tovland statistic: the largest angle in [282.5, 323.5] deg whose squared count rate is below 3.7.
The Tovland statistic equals 311 deg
